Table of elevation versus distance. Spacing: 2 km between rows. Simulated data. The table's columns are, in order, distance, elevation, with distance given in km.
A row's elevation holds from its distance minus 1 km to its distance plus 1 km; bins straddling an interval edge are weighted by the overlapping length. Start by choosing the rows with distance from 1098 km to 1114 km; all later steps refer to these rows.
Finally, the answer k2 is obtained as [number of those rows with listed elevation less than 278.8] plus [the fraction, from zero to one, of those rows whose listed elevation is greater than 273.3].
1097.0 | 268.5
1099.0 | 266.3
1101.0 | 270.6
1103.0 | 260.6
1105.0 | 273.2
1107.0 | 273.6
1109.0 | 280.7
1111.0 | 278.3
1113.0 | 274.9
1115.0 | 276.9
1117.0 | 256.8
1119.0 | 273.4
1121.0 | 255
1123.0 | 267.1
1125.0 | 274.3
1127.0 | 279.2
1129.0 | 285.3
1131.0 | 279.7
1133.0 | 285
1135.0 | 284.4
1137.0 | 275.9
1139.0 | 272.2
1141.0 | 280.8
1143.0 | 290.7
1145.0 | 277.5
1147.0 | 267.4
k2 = 7.5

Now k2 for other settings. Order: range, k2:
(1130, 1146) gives 3.9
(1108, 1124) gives 7.6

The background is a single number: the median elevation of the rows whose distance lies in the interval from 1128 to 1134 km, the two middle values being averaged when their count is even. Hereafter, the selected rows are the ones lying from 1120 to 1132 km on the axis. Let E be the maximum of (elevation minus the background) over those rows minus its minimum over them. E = 30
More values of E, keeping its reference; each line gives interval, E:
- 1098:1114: 20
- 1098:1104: 10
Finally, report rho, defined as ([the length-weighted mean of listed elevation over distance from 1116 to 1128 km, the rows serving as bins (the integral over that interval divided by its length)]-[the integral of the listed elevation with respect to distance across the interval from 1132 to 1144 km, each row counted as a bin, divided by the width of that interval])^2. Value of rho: 192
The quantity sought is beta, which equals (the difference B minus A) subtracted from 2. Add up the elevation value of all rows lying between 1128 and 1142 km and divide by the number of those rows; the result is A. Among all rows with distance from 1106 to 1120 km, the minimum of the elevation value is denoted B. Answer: 26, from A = 280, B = 256.8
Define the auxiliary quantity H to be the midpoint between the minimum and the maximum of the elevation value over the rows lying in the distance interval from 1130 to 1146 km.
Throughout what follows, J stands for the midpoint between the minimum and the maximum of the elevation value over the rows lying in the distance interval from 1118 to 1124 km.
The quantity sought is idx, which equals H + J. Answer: 546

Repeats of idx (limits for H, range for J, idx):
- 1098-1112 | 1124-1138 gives 550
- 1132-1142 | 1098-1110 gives 549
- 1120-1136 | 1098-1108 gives 537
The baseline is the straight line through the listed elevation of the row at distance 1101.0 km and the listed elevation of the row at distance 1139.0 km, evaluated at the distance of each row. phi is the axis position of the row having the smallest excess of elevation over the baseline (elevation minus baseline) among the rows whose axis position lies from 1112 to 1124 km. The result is 1121.0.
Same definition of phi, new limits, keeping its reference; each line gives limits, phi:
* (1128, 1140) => 1139.0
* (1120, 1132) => 1121.0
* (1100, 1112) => 1103.0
